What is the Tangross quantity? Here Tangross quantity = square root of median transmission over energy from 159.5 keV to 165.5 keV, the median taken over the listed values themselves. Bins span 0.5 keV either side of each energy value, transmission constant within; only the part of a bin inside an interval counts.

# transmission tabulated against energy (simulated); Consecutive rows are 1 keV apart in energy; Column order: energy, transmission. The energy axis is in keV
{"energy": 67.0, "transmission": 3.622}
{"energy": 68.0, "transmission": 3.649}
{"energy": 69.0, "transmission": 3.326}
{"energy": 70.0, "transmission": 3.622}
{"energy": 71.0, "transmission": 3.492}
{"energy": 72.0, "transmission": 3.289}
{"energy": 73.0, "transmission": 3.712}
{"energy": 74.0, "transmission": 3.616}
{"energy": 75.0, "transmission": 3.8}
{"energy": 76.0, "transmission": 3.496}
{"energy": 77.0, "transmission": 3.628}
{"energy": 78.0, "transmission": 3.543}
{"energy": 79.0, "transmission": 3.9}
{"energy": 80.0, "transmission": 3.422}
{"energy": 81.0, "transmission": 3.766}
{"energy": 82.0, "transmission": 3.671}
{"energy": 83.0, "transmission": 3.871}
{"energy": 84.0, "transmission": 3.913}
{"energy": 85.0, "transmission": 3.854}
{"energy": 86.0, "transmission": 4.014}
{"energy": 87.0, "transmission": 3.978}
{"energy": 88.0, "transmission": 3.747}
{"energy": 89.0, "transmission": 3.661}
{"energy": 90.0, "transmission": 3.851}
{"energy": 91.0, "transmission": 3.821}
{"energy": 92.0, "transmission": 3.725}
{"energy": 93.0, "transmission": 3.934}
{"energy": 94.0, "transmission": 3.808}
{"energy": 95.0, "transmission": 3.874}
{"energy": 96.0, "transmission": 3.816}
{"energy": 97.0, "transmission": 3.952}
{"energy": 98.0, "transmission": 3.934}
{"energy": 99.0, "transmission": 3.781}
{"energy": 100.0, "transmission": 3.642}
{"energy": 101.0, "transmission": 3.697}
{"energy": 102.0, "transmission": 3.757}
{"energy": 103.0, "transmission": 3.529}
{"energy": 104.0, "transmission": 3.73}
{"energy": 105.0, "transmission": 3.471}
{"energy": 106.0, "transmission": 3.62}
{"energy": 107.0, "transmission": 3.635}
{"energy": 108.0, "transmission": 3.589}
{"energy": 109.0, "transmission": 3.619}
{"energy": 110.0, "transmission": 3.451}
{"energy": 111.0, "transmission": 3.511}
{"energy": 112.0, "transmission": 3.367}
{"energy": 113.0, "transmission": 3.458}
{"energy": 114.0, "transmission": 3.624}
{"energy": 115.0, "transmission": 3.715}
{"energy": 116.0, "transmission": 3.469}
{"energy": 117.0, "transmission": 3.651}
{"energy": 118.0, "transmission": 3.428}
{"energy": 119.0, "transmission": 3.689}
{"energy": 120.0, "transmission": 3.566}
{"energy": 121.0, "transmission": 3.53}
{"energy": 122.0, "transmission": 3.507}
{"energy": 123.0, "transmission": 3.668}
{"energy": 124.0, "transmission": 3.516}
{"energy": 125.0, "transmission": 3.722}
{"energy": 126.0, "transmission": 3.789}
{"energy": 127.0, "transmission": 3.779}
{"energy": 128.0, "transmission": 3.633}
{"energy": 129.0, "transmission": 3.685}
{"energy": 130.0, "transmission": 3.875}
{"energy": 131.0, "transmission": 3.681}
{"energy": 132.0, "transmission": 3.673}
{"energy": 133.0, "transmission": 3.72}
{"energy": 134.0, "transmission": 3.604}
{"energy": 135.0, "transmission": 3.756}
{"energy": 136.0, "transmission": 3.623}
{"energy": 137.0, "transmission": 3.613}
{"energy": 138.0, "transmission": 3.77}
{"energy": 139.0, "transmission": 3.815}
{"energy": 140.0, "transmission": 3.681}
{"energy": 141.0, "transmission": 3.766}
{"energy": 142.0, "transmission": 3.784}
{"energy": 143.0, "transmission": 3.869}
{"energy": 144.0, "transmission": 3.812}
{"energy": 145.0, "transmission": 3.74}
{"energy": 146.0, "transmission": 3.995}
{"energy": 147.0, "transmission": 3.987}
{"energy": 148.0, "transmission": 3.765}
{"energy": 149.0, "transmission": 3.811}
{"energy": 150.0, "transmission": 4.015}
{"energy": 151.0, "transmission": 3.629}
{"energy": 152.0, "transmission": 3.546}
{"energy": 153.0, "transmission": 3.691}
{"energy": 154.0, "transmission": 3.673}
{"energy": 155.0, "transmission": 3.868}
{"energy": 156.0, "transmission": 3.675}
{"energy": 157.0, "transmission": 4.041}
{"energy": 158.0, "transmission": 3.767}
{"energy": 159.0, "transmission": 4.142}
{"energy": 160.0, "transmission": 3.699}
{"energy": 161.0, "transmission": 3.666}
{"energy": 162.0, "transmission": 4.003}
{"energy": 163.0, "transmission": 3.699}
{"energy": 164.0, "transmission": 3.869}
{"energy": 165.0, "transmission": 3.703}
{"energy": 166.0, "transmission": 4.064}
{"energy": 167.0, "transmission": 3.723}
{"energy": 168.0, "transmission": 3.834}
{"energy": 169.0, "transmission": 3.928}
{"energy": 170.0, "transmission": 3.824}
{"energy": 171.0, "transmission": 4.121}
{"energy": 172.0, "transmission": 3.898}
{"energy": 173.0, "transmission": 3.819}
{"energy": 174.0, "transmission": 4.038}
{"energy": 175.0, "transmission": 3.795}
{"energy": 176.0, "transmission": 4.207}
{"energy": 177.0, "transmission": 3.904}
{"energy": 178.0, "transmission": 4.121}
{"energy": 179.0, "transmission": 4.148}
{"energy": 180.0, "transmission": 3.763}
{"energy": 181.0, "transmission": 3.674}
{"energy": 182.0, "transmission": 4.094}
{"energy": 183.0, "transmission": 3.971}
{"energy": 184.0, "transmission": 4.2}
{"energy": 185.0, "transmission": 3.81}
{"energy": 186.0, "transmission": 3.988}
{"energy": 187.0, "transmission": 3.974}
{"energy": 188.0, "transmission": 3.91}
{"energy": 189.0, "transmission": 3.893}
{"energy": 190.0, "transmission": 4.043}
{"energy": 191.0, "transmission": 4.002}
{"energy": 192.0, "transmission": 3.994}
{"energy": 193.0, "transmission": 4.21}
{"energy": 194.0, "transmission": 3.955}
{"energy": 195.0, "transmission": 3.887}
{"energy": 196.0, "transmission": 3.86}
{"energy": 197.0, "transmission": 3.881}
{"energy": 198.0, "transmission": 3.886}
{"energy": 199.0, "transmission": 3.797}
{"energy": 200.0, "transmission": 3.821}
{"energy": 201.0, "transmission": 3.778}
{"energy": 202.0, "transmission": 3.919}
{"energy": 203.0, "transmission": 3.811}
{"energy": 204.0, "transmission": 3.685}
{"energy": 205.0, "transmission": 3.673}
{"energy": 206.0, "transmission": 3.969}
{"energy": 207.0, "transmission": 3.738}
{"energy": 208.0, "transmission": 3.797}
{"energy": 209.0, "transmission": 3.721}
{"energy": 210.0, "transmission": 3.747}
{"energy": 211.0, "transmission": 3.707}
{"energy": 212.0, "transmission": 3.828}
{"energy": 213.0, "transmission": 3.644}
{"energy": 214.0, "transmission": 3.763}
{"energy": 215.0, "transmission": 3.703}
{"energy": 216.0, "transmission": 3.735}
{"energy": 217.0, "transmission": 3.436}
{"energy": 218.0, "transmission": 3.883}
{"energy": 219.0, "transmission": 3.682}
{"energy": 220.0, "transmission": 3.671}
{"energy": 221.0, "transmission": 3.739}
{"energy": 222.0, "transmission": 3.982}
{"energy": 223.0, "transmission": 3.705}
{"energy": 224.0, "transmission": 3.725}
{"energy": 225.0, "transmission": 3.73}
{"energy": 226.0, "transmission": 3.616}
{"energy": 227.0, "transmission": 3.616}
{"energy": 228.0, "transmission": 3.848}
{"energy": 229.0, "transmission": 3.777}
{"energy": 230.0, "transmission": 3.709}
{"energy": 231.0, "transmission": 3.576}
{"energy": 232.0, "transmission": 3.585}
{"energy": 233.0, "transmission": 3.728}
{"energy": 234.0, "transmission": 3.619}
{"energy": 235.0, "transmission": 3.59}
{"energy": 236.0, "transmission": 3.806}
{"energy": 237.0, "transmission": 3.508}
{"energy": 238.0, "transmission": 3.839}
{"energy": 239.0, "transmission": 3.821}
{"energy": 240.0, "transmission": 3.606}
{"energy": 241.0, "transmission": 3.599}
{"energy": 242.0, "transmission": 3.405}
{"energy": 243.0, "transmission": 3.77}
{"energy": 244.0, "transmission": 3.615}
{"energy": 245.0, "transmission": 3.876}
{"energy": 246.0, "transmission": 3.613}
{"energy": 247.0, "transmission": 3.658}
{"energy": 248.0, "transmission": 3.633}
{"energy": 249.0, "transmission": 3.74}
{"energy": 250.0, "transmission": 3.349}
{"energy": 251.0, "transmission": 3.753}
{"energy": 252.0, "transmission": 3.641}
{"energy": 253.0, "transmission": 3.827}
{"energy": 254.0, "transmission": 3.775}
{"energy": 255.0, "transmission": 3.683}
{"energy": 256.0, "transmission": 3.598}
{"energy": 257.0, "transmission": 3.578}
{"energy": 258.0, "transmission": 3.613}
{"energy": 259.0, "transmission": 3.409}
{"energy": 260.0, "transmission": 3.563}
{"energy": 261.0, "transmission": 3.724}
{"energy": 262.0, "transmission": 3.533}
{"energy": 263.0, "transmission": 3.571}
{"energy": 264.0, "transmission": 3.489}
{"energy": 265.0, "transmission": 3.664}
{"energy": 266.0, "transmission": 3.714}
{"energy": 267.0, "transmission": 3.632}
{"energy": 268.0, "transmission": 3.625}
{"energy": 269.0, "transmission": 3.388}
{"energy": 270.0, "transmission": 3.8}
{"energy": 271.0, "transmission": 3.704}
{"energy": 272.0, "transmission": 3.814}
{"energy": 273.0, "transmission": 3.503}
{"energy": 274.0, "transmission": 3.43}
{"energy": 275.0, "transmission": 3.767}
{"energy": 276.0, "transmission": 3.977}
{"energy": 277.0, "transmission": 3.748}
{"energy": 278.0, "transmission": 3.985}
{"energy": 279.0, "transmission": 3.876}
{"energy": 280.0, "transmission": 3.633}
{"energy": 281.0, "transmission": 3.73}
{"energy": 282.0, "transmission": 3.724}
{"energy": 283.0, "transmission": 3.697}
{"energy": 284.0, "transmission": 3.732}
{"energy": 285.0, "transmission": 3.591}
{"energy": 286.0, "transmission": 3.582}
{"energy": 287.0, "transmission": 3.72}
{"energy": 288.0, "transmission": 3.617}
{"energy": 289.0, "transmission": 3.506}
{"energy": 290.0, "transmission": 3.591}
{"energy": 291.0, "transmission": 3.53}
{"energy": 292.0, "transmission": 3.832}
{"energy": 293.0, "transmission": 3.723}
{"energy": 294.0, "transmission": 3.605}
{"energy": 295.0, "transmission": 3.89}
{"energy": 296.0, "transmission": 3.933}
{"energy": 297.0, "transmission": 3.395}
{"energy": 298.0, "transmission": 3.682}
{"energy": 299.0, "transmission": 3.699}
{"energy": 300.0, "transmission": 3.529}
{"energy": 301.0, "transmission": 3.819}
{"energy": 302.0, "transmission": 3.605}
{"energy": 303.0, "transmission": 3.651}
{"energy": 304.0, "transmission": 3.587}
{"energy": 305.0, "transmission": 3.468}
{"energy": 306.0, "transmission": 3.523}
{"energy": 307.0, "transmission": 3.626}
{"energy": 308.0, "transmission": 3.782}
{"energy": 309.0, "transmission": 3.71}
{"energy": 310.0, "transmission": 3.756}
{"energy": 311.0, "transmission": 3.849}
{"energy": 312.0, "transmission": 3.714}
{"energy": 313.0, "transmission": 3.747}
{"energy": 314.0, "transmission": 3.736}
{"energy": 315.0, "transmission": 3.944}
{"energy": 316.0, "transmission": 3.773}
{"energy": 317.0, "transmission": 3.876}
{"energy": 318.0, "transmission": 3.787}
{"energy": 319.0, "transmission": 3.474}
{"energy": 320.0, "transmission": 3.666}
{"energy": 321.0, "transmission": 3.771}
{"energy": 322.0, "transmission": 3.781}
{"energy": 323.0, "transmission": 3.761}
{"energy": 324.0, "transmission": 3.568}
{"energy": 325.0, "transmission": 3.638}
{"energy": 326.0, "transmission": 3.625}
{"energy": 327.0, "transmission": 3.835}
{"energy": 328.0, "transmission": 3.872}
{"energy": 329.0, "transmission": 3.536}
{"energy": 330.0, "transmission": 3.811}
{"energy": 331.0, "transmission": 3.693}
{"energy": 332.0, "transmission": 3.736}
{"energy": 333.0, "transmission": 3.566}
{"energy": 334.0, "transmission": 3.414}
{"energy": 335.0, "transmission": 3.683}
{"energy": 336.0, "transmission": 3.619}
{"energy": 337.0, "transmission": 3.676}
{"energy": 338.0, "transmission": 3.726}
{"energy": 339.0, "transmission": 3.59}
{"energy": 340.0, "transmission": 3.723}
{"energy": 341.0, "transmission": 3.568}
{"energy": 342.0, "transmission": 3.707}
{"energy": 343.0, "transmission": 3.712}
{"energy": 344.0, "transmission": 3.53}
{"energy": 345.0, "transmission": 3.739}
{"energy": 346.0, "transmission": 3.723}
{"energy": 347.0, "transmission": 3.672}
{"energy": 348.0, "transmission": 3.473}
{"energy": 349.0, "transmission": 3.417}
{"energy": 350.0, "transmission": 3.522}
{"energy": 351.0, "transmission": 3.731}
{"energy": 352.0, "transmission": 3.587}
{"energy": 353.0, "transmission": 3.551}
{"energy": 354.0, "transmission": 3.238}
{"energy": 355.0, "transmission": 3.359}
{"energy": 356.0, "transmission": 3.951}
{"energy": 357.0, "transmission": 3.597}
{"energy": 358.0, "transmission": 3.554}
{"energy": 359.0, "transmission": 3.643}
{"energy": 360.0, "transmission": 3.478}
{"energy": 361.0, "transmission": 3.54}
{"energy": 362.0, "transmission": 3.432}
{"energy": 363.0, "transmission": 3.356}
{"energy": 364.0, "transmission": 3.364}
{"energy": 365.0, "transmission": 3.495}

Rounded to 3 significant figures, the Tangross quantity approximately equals 1.92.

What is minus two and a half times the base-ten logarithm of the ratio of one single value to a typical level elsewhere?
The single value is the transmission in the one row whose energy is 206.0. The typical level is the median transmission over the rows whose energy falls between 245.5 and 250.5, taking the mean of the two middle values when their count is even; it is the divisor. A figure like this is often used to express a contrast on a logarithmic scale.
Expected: -0.10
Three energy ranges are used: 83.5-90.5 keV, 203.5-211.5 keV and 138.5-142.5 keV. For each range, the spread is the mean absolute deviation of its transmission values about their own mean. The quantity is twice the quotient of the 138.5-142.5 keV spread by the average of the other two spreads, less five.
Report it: -4.0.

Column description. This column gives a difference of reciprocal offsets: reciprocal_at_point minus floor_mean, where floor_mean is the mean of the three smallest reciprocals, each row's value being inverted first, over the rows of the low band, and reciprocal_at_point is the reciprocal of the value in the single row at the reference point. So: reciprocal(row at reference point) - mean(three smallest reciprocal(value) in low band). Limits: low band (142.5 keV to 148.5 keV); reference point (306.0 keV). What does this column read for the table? 0.031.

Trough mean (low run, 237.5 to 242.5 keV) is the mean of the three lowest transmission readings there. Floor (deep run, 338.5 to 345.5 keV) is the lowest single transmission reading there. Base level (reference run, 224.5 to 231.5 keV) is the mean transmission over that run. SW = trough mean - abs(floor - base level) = 3.37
